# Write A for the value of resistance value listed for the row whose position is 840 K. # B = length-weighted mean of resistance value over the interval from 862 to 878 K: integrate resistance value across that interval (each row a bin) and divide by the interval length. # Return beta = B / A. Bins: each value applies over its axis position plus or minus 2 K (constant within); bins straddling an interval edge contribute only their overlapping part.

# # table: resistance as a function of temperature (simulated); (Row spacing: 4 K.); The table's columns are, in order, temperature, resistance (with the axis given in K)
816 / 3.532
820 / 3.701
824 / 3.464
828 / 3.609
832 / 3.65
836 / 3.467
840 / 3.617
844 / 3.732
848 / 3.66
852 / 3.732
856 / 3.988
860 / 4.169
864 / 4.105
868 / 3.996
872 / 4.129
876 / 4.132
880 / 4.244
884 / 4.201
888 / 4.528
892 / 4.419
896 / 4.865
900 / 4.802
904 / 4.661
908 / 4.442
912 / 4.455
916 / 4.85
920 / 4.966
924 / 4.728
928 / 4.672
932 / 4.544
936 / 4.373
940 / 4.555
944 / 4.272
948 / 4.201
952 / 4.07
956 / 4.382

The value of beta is 1.13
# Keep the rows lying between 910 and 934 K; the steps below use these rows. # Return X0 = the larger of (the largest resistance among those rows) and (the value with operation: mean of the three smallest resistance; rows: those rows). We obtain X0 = 5.0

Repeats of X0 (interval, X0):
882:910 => 4.9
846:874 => 4.2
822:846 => 3.7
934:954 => 4.6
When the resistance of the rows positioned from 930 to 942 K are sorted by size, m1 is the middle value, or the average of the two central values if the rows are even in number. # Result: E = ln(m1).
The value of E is 1.51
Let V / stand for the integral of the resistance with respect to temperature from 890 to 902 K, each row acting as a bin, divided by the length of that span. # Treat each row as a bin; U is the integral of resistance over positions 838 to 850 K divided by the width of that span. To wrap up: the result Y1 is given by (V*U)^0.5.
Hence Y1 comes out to 4.15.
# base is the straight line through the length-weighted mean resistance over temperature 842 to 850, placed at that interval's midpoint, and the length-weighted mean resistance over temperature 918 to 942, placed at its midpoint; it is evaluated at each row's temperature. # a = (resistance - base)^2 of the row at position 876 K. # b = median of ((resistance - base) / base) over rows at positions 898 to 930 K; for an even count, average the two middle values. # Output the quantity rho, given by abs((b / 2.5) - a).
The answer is 0.011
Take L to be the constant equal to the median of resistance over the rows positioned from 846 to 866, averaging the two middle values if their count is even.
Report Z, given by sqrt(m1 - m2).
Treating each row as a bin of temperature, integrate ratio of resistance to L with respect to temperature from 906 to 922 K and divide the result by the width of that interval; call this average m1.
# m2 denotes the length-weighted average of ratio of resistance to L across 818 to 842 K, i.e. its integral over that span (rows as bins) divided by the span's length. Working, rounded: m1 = 1.173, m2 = 0.90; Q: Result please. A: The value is 0.52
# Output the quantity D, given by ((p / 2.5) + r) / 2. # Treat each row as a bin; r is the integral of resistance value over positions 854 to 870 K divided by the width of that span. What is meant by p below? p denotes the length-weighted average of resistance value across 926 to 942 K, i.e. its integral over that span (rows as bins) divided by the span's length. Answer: 2.94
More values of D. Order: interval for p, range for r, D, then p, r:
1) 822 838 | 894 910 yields 3.06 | 3.5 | 4.7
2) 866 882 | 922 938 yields 3.11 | 4.1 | 4.6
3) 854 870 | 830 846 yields 2.62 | 4.1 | 3.6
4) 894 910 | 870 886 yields 3.03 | 4.7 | 4.2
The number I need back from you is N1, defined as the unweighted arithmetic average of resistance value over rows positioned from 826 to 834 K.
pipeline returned 3.6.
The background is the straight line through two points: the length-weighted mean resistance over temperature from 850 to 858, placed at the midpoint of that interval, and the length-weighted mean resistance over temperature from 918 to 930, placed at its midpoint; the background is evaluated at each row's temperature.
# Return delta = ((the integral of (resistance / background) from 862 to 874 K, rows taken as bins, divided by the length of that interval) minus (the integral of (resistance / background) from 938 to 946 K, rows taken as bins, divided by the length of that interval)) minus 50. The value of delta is -49.9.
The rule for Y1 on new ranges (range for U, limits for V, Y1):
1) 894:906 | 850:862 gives 4.35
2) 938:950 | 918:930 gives 4.56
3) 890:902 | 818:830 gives 4.11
